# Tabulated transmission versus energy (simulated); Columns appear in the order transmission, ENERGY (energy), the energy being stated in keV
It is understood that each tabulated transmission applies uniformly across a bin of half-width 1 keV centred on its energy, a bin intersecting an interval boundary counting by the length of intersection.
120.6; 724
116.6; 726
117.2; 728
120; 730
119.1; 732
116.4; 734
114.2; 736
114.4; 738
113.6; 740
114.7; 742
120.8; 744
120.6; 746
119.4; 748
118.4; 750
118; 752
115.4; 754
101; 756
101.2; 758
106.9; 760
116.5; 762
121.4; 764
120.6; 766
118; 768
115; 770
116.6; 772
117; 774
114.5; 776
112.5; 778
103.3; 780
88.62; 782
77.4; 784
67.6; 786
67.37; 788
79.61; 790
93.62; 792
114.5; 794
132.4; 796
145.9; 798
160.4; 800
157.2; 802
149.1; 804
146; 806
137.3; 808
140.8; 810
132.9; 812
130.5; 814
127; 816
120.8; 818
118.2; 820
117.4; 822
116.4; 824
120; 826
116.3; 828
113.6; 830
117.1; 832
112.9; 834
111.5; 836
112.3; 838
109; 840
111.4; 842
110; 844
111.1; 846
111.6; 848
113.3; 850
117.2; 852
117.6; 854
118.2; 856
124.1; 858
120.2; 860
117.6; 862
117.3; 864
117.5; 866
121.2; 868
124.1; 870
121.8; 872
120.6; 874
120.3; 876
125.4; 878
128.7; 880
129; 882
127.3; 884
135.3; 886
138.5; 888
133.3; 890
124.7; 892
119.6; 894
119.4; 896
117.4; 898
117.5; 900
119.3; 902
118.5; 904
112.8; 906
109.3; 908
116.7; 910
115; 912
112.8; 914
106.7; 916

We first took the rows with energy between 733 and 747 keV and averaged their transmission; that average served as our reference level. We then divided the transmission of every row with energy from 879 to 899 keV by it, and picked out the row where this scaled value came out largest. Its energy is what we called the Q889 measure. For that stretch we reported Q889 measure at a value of 888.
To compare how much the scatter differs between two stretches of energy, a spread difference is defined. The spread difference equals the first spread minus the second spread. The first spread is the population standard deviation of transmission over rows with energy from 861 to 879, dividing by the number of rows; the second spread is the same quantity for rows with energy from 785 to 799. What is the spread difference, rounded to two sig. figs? -26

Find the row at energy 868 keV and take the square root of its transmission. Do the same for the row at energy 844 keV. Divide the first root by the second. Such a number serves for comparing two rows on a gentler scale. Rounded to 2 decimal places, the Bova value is 1.05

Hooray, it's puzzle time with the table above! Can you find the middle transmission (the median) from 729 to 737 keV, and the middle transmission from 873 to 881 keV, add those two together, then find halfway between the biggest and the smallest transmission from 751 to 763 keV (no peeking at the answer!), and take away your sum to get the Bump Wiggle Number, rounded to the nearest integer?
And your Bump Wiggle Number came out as -131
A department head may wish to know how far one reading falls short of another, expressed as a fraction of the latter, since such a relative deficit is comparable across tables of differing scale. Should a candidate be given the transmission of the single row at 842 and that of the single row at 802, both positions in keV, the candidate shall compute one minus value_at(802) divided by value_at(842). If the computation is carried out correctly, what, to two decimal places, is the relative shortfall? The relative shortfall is -0.41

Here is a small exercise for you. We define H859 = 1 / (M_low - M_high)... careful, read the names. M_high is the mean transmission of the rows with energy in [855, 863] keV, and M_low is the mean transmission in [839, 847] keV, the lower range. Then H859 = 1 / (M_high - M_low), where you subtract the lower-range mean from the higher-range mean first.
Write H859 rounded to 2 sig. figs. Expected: 0.10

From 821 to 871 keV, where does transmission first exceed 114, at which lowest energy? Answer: 822 keV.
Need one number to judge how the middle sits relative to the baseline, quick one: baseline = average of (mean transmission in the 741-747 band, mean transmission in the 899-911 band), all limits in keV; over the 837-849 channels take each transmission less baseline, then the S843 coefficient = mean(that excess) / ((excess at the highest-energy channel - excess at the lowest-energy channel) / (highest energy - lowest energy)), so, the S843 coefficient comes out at 90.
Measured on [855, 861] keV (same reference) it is 7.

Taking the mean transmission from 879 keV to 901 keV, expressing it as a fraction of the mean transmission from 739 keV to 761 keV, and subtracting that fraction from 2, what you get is 0.89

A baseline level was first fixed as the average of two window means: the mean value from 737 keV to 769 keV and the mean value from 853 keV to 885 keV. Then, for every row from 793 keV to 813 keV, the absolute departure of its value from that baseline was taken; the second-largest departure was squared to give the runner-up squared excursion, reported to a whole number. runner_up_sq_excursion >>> 1498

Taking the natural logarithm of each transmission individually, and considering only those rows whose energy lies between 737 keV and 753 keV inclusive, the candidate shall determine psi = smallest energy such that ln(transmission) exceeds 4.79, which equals 744 keV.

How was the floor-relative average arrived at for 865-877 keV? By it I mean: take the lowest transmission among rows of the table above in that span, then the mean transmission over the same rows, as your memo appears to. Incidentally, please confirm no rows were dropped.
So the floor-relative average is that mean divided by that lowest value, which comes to 1.03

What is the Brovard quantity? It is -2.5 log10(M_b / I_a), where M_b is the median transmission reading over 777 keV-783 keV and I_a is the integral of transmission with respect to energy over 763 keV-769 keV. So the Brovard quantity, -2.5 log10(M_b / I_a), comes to 2.11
